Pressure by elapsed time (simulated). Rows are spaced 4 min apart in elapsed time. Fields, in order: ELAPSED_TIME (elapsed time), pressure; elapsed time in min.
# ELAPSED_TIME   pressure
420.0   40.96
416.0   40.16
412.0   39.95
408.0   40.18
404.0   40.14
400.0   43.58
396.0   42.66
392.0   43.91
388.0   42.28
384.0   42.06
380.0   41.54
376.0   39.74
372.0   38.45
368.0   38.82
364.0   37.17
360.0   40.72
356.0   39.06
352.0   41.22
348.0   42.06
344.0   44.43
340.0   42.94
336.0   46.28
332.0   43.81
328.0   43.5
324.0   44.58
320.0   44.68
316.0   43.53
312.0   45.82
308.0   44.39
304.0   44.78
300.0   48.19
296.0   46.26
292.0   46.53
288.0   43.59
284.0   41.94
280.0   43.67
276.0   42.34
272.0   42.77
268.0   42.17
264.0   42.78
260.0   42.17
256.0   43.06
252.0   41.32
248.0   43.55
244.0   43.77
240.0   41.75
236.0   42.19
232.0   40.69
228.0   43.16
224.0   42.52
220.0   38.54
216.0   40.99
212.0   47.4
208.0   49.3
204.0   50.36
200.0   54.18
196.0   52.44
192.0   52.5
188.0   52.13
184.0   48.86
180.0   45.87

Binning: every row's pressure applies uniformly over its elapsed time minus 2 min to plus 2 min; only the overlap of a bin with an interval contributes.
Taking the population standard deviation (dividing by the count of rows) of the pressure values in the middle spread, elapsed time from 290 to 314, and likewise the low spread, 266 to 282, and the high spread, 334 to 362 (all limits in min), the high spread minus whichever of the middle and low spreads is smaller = 1.7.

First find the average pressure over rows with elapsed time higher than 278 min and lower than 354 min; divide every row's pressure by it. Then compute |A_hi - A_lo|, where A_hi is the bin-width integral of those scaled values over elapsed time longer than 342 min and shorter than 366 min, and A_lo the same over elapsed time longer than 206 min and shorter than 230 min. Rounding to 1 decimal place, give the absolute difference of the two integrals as 1.6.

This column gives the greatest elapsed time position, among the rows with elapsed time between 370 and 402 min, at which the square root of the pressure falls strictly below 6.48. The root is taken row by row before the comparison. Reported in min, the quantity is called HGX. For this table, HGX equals 380.0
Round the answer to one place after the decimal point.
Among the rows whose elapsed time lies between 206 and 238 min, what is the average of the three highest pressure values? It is 46.6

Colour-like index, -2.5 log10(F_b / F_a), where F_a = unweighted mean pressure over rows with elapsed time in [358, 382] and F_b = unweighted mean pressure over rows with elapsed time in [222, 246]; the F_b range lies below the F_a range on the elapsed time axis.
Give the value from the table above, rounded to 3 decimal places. -0.078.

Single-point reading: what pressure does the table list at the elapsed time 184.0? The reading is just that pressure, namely 48.86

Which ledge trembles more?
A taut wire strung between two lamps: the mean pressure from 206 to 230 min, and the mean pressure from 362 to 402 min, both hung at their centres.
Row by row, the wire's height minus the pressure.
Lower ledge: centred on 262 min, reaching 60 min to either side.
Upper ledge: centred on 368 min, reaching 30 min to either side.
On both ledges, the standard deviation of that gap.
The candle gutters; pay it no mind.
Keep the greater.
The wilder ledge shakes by 2.7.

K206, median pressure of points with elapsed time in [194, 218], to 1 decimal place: 49.8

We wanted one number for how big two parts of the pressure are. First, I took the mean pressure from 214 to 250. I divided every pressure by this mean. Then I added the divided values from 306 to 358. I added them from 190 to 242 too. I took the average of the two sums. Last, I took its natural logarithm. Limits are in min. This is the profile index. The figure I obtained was 2.63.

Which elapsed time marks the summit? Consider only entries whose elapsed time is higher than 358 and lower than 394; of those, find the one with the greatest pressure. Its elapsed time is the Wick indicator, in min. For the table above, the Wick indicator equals 392.0 min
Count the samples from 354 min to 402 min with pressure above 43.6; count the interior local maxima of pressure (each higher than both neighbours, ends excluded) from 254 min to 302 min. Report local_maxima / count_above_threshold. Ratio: 4.0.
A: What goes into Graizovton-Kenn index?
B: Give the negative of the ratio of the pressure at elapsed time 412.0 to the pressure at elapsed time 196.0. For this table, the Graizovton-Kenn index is -0.76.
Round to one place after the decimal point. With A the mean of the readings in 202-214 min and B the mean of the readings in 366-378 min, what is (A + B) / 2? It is 44.0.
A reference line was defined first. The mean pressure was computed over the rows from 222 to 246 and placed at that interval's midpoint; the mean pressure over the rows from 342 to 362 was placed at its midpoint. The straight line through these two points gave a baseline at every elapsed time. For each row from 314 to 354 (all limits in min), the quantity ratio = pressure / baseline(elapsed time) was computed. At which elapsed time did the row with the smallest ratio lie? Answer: 352.0 min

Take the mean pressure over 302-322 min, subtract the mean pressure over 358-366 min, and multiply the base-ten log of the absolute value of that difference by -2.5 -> -1.9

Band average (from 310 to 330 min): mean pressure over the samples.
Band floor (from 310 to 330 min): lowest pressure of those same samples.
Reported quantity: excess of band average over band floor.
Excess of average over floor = 0.9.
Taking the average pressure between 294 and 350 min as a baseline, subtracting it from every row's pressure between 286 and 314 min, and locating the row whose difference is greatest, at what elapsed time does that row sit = 300.0 min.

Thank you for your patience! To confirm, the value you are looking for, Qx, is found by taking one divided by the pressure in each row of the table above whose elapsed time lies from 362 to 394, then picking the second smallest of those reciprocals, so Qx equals 0.0237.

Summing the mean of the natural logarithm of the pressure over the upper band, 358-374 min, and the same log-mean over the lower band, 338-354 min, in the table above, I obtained 7.41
